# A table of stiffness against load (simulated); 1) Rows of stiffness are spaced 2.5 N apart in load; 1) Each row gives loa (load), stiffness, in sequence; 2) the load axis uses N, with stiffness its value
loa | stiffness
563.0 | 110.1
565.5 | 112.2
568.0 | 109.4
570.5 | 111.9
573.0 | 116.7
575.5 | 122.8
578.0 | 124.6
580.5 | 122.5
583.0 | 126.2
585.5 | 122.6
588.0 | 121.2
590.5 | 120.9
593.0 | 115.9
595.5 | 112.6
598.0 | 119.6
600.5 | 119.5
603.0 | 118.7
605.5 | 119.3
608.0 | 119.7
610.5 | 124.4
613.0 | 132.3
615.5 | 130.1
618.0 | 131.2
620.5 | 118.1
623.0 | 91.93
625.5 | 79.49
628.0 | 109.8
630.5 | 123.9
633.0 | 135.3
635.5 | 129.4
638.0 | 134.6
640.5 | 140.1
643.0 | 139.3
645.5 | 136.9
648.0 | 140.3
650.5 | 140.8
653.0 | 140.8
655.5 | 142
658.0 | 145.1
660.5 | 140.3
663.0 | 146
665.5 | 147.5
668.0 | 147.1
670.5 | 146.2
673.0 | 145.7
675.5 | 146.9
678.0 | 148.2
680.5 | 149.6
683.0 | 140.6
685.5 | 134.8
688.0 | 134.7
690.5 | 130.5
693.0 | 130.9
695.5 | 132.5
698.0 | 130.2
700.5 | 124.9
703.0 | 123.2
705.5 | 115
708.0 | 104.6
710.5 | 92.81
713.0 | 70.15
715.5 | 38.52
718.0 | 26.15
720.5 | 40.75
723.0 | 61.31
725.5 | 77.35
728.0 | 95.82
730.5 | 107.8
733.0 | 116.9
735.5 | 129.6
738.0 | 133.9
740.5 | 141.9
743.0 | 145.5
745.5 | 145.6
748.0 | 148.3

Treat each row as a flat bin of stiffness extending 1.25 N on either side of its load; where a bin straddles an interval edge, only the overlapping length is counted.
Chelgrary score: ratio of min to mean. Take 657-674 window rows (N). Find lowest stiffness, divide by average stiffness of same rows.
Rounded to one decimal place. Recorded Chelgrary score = 1.0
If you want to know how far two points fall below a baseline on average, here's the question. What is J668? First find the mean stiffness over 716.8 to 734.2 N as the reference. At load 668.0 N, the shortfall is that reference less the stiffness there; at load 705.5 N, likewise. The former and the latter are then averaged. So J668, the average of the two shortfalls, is -56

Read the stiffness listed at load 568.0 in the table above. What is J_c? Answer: 109.4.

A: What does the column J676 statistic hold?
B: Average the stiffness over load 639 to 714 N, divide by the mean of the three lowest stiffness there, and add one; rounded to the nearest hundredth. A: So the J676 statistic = 2.50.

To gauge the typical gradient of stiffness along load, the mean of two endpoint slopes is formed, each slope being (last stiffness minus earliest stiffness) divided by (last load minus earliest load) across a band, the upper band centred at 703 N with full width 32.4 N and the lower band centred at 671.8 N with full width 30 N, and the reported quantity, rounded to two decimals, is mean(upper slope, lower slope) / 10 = -0.20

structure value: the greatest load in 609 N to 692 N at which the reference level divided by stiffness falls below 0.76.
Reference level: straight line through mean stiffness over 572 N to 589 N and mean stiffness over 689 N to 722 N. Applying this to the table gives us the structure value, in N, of 688.0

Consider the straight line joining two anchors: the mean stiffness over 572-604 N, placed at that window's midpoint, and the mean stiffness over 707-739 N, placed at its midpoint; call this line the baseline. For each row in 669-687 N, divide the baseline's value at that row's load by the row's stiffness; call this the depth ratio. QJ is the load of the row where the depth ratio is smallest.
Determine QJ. 680.5 N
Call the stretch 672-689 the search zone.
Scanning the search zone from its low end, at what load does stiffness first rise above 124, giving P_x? 673.0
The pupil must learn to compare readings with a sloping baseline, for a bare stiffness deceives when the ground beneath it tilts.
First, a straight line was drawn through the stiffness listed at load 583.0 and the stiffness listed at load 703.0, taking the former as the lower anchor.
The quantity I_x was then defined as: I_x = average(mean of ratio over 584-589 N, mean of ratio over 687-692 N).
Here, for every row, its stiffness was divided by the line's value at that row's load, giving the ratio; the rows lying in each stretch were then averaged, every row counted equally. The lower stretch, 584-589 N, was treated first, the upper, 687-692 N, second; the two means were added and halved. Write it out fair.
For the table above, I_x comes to 1.02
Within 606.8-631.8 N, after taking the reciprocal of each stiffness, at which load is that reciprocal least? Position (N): 613.0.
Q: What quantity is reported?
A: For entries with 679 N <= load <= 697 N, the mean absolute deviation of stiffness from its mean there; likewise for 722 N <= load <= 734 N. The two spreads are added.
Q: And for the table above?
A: 23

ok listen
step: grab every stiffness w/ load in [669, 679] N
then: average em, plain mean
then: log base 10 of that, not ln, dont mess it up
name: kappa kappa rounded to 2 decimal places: 2.17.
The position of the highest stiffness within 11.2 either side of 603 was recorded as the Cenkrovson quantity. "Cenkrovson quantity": 613.0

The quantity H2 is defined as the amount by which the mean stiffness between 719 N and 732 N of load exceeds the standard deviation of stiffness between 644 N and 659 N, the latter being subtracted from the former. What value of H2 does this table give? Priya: 74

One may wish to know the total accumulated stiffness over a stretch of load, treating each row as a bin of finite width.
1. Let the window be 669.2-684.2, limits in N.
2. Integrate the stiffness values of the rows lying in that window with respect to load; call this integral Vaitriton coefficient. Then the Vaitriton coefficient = 2193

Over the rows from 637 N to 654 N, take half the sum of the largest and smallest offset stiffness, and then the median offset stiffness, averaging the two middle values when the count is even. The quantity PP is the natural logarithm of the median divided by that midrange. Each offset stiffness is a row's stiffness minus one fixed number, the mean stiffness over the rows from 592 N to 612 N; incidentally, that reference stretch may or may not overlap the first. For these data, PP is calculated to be 0.12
